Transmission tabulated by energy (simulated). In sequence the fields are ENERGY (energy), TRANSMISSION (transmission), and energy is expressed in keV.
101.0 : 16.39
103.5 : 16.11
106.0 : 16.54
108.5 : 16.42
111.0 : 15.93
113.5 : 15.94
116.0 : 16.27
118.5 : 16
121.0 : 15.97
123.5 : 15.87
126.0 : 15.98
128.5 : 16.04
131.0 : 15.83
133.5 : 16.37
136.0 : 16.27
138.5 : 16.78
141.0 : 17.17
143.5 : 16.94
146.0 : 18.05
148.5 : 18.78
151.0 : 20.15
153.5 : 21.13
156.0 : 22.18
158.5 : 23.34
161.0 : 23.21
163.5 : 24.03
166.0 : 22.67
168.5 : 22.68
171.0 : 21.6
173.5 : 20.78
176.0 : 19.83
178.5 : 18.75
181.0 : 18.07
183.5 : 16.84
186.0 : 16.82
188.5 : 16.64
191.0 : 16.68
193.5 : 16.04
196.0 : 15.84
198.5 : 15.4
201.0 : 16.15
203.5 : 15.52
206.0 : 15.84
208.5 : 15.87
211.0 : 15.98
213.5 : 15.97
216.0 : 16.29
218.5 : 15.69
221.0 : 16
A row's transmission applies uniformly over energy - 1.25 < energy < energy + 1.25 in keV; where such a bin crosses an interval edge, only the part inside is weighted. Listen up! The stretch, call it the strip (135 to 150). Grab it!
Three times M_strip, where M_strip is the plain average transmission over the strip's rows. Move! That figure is 52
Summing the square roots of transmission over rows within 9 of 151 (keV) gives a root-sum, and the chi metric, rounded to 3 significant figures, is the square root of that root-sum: 5.60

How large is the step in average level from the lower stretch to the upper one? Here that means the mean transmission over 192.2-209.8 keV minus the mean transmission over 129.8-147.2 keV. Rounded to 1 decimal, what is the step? -1.0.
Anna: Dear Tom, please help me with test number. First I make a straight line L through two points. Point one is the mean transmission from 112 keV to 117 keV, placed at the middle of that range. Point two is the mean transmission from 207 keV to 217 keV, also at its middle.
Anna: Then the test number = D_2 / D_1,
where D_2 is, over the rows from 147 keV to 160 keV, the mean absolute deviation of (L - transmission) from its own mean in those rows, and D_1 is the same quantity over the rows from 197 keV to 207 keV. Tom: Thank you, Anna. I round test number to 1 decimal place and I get 4.9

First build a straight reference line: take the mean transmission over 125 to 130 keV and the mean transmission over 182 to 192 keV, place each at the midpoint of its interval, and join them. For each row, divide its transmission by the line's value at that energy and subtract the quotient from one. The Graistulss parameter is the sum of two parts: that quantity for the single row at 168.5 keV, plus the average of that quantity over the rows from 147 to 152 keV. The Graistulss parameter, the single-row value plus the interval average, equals -0.6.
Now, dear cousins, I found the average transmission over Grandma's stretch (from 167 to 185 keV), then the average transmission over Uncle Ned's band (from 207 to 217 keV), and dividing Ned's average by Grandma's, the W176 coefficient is 0.81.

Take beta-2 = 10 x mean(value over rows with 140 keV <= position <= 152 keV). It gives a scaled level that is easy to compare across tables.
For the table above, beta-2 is 182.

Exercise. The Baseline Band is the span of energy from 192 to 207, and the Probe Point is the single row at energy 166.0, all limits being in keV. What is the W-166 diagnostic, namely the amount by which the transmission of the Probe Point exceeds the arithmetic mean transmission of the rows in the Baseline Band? 6.9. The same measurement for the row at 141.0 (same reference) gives 1.4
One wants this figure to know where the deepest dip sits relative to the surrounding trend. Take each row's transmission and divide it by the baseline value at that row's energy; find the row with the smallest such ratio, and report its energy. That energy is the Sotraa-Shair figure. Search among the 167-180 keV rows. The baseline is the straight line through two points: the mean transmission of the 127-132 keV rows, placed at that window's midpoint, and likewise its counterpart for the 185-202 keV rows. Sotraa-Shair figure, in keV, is 178.5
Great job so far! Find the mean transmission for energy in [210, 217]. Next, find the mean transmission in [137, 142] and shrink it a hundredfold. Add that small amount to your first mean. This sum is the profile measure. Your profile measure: 16.2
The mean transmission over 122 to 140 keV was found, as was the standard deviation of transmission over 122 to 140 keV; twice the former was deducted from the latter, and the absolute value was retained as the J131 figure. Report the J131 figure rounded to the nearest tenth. 32.0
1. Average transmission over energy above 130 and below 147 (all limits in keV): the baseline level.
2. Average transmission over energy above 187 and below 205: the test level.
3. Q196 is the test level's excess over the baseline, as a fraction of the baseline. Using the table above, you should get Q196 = 0.0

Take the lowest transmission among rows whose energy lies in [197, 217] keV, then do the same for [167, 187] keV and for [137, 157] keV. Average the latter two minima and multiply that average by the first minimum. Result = 259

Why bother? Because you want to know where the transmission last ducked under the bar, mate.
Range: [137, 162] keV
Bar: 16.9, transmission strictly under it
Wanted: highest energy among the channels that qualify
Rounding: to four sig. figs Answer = 138.5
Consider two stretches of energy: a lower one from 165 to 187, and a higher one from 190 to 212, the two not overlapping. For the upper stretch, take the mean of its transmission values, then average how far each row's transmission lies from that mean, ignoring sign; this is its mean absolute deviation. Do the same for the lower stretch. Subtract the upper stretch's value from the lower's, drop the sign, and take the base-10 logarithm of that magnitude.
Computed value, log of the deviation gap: 0.2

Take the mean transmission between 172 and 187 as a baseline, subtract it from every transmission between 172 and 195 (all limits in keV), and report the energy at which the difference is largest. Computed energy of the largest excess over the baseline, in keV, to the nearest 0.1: 173.5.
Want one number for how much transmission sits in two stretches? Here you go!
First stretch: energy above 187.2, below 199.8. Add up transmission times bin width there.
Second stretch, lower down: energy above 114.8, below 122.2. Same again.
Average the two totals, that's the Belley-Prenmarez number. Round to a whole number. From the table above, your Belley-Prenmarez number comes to 161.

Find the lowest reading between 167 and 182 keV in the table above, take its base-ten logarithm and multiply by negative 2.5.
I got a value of -3.14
